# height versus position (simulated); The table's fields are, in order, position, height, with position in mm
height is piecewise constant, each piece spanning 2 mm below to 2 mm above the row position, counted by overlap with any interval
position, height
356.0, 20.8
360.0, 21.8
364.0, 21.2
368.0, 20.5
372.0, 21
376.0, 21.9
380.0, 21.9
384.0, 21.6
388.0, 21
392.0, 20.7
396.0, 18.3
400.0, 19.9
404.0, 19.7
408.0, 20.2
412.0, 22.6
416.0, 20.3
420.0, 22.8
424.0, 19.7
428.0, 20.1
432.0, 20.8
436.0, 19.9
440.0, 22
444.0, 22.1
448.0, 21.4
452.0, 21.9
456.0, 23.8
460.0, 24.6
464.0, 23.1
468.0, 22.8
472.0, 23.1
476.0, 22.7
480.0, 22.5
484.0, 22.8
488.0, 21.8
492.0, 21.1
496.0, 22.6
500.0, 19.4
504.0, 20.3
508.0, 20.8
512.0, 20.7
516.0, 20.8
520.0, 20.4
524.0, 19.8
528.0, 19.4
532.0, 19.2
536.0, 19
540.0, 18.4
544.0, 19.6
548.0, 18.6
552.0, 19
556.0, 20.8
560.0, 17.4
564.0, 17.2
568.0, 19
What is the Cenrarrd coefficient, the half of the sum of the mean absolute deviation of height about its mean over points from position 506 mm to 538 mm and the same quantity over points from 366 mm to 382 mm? 0.62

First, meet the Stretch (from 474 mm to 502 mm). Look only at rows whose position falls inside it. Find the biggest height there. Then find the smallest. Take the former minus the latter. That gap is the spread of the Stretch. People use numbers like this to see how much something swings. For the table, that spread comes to 3.4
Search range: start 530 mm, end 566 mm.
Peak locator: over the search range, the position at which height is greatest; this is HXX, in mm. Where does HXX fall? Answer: 556.0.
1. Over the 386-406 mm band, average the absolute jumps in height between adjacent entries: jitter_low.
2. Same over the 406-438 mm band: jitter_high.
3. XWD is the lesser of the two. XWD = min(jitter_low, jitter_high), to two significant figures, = 1.1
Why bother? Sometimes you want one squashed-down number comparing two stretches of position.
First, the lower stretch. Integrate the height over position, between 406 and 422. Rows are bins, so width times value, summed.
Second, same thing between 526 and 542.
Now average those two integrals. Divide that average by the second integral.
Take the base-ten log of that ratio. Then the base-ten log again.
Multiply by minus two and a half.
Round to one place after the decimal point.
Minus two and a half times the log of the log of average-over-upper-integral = 3.9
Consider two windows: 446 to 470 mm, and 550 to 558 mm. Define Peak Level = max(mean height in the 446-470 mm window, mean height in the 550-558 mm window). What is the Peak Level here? 22.9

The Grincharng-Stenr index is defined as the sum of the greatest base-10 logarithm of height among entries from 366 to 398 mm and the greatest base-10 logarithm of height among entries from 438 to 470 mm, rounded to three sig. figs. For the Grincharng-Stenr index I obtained 2.73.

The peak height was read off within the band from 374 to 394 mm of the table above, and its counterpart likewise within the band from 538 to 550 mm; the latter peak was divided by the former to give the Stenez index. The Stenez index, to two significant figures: 0.89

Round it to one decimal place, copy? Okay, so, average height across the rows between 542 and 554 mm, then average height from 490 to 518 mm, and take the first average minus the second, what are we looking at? -1.7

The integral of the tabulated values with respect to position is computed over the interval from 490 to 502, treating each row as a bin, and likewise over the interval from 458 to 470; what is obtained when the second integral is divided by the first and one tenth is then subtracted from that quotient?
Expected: 1.0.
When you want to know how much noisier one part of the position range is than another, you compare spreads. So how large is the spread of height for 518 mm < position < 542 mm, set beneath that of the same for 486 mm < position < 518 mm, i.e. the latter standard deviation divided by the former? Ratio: 1.4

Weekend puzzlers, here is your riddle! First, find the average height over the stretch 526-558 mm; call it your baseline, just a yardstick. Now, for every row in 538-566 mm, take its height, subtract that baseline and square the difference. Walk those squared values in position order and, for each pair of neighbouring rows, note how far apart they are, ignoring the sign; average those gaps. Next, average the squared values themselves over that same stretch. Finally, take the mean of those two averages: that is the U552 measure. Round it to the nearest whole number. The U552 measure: 1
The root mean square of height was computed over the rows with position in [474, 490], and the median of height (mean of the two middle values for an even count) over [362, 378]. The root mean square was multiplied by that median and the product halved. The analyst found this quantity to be 237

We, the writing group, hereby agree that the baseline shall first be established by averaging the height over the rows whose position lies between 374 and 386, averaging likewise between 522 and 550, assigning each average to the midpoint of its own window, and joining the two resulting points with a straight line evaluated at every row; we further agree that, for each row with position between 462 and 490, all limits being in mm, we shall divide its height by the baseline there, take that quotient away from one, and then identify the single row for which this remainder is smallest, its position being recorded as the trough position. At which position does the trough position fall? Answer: 472.0 mm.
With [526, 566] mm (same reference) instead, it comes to 556.0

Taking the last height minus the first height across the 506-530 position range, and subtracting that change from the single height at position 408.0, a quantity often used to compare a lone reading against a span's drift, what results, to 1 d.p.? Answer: 21.6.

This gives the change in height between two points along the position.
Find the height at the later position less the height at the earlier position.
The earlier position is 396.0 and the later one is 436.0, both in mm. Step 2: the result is 1.6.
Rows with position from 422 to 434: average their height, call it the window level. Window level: 20.2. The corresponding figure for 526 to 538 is 19.2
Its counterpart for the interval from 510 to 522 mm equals 20.6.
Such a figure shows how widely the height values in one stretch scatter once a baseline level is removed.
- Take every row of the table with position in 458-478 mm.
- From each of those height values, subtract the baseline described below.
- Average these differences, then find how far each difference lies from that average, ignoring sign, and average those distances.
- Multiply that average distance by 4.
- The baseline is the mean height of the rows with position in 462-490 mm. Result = 2.1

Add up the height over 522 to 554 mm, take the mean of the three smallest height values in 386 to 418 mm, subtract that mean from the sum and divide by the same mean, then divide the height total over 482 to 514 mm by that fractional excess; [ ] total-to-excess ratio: 24.5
